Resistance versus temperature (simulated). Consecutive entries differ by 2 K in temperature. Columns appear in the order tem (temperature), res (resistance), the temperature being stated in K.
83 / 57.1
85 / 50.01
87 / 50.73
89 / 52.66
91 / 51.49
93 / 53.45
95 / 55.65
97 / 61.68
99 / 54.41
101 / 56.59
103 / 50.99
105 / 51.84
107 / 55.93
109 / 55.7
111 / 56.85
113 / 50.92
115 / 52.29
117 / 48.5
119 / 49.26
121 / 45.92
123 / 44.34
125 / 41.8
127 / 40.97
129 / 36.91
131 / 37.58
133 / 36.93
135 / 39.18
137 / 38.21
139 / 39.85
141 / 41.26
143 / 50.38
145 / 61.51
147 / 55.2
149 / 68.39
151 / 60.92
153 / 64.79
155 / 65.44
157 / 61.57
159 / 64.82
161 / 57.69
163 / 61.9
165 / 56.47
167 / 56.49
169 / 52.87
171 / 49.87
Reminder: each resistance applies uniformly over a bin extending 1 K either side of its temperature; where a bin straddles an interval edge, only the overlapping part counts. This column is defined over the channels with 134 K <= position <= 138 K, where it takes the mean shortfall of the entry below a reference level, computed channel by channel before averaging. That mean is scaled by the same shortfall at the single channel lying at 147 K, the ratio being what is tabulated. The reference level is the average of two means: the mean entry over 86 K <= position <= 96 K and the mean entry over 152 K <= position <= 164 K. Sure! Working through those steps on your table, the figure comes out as 7.5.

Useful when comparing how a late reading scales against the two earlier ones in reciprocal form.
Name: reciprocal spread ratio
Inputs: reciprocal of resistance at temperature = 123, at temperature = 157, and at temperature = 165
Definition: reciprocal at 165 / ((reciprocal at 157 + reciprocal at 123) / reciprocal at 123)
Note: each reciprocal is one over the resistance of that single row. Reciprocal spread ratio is 0.0103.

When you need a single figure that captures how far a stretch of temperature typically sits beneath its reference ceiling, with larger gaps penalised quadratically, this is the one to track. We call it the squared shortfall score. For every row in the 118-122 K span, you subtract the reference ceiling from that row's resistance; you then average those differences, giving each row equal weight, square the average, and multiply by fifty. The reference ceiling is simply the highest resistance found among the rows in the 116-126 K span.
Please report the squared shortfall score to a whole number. 139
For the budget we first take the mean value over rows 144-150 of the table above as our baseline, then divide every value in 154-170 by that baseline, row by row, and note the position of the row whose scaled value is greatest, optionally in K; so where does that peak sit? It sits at 155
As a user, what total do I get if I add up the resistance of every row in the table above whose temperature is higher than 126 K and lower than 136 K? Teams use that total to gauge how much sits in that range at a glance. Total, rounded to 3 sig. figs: 192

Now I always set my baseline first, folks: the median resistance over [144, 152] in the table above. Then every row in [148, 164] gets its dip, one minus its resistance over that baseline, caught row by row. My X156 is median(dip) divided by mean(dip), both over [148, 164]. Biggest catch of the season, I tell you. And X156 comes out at 1.08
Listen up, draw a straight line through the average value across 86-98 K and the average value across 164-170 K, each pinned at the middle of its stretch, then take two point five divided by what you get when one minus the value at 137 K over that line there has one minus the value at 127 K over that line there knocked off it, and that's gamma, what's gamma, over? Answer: 48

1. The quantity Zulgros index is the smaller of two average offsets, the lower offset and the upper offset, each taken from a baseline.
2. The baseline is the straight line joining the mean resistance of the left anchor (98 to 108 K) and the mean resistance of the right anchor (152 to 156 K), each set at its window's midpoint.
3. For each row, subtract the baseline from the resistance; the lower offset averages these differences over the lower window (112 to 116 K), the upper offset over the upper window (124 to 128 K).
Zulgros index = -18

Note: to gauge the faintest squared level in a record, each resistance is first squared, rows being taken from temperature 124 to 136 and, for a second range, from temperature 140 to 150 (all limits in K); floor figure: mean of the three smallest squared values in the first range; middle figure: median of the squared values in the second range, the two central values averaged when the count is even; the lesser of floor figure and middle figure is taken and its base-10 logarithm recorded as 3.14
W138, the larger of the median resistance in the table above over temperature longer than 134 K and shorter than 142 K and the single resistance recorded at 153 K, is 65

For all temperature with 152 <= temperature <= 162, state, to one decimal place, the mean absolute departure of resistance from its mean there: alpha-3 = 2.6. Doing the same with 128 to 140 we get 1.0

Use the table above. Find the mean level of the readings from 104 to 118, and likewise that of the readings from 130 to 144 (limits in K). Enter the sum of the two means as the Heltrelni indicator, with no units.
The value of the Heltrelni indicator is 94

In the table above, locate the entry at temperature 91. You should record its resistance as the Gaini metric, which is 51.49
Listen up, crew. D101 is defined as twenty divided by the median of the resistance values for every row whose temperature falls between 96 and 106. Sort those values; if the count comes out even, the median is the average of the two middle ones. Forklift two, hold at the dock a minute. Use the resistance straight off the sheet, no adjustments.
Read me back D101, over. 0.368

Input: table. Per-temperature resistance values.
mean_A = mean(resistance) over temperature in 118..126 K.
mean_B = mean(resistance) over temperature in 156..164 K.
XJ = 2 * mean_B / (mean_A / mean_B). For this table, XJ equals 167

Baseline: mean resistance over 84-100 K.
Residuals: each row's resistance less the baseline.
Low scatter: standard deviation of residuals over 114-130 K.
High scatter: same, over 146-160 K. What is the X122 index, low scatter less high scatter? 0.8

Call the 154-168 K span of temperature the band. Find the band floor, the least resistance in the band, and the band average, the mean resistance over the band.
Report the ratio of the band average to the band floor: 1.07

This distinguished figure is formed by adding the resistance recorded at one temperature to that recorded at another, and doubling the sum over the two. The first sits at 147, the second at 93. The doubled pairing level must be 217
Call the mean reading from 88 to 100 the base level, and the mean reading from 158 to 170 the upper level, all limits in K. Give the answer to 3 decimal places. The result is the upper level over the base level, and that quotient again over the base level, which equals 0.019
